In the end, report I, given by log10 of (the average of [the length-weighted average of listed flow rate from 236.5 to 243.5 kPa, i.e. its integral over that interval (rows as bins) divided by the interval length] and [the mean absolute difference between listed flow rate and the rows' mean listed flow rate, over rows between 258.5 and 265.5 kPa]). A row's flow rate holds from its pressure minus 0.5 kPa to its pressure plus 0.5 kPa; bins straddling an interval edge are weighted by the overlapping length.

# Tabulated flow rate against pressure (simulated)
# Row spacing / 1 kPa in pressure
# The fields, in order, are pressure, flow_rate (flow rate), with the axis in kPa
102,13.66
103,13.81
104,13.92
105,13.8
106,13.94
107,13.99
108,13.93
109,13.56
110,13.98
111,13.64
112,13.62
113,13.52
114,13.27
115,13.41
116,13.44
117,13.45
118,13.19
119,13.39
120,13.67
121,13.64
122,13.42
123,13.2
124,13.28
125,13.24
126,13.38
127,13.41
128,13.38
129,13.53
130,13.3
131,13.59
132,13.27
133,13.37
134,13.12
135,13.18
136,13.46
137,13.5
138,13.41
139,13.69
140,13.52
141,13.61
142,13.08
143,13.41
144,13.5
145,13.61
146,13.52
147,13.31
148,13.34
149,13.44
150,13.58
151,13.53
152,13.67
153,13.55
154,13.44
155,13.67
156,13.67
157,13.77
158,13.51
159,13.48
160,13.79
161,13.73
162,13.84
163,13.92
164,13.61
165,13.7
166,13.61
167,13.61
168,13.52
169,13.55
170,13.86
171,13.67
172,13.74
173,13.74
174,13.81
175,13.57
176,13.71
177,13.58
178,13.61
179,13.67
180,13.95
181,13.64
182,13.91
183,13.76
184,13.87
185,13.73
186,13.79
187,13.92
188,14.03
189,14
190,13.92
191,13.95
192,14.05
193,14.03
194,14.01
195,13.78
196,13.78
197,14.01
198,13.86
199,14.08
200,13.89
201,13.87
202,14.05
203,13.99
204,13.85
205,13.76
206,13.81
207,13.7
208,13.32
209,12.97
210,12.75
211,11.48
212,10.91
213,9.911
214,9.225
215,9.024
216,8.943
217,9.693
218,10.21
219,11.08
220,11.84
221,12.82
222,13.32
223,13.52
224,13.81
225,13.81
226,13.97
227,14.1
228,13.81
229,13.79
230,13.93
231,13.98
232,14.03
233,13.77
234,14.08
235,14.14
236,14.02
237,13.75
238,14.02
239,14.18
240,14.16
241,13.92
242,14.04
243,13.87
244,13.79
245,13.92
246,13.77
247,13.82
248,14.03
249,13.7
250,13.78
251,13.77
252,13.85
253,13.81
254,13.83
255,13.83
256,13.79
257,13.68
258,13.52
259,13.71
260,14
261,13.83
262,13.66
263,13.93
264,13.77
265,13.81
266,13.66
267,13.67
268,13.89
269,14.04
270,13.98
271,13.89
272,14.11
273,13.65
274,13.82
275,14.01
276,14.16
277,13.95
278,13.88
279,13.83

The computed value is 0.848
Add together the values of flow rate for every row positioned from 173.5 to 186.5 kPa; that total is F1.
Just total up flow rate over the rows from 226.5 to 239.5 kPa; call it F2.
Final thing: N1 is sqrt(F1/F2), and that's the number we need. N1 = 0.99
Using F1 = 178.6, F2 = 182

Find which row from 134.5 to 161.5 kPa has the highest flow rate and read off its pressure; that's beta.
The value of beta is 160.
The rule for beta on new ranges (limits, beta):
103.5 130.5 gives 107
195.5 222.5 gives 199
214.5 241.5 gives 239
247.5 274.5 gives 272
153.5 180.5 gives 180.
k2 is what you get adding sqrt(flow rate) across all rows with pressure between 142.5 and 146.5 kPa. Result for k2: 15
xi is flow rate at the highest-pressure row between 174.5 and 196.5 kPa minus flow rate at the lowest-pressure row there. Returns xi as 0.21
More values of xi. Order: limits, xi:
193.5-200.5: -0.12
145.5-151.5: 0.01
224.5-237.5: -0.06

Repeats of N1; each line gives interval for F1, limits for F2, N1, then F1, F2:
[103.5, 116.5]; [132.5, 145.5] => 1.01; 178.0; 174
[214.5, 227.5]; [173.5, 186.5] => 0.94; 156.1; 179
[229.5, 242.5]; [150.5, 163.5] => 1.01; 182.0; 178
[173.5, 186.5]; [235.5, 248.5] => 0.99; 178.6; 181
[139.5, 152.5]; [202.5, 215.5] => 1.05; 175.1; 159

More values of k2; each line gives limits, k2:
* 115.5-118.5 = 11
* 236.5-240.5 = 15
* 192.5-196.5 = 15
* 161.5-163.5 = 7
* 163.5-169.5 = 22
